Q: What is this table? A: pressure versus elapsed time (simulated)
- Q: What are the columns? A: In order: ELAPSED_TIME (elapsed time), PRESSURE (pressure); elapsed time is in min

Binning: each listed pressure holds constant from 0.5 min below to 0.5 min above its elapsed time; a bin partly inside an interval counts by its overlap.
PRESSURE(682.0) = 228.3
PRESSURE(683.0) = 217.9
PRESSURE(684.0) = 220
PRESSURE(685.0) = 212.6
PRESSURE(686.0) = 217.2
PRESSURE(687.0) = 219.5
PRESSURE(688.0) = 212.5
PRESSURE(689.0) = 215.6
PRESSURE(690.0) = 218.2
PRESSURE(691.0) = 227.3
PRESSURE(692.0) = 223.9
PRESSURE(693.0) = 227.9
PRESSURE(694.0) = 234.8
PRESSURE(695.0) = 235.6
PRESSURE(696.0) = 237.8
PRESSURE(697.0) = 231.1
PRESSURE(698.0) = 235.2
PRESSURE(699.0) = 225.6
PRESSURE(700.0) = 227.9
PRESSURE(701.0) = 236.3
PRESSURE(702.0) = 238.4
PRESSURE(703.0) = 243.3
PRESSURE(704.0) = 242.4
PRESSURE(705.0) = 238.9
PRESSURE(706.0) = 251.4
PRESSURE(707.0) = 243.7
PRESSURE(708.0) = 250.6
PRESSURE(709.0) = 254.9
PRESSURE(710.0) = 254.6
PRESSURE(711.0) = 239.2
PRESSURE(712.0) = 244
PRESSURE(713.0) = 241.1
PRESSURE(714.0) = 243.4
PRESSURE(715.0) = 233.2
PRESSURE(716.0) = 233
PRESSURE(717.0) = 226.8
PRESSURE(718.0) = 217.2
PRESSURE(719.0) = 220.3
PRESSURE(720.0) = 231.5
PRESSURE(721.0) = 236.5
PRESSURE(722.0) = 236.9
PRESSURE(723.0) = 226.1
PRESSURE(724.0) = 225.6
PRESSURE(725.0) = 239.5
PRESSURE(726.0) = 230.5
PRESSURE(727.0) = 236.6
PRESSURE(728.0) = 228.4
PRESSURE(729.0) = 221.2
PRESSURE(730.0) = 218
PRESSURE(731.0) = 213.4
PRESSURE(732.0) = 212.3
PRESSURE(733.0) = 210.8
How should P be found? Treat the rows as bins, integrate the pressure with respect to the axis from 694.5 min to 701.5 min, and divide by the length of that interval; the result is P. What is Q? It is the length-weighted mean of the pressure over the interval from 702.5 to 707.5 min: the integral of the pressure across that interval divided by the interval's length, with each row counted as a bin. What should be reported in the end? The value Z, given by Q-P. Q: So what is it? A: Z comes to 11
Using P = 233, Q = 244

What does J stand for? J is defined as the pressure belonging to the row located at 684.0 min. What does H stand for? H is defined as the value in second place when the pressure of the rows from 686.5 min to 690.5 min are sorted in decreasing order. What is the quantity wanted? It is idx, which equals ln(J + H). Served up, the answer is 6.08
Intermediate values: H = 218.2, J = 220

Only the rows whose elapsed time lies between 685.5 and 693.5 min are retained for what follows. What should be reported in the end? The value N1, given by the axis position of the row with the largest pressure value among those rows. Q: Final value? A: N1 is 693.0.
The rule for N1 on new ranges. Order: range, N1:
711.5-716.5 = 712.0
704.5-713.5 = 709.0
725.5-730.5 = 727.0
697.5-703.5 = 703.0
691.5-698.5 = 696.0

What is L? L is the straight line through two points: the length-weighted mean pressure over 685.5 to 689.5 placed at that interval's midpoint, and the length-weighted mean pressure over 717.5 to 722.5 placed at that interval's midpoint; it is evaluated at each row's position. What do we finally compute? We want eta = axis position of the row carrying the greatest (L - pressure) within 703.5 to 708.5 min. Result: 705.0 min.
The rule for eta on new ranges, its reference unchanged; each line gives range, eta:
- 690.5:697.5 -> 692.0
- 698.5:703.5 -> 699.0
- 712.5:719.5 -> 718.0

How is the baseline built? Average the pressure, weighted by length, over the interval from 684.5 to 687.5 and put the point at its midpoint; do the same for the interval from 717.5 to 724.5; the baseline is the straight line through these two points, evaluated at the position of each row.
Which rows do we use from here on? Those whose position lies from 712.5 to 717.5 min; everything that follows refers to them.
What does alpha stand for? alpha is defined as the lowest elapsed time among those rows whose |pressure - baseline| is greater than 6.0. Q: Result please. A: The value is 713.0 min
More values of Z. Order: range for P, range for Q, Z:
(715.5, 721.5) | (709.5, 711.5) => 19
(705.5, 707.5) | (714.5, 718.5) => -20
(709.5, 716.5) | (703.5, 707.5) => 3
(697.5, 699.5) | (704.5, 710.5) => 19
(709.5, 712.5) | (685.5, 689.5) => -30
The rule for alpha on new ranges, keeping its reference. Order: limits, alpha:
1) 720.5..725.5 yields 721.0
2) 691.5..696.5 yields 693.0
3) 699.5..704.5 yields 700.0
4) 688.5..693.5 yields 691.0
